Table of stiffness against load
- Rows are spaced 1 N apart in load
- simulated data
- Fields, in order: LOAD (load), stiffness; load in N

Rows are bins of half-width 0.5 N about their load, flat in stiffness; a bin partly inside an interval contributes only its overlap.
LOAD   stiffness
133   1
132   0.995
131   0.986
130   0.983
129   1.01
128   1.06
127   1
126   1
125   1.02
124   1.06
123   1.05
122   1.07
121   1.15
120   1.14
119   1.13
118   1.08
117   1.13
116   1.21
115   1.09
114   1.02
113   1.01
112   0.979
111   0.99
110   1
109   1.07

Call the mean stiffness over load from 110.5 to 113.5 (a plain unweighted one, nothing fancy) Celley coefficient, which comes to 0.99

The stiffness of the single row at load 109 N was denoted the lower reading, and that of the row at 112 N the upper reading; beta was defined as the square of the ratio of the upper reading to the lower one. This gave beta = 0.84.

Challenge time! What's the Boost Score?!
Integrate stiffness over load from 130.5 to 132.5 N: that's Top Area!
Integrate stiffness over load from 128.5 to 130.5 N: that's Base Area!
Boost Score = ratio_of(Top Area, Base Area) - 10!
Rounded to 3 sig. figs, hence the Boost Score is -9.01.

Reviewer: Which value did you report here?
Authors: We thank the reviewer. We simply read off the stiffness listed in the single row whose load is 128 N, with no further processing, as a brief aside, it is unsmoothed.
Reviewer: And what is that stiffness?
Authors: 1.06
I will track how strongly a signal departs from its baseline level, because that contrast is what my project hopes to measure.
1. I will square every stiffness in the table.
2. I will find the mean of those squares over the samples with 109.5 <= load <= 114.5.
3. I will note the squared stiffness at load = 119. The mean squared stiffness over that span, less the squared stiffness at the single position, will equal -0.28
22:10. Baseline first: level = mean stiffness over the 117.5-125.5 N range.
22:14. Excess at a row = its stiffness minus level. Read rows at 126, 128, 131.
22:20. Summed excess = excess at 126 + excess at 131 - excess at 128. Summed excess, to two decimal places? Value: -0.16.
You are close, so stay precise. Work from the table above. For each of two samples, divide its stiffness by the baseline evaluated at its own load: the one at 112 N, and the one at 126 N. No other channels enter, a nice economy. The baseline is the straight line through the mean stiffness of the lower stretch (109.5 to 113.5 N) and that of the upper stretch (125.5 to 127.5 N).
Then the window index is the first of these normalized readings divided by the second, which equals 0.98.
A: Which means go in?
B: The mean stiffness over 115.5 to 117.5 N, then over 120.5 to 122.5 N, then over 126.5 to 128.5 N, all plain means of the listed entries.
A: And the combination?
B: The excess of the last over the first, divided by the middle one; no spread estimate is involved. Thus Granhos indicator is -0.13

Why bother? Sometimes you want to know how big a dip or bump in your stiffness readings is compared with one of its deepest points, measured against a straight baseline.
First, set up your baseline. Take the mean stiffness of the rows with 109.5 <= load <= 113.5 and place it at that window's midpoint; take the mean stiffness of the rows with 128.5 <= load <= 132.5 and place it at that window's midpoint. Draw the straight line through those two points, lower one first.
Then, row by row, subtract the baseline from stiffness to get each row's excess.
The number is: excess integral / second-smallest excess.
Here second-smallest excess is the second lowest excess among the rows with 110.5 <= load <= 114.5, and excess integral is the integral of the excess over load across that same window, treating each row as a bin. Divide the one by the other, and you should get -4.2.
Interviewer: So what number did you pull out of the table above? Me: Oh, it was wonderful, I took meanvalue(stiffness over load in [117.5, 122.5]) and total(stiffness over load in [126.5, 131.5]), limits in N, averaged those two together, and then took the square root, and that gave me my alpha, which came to 1.75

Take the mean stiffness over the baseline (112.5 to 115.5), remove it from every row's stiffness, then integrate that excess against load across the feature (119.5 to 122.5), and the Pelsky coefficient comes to 0.24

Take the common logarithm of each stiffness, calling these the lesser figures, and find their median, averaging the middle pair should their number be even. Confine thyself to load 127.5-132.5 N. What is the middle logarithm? -0.002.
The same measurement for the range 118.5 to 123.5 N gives 0.053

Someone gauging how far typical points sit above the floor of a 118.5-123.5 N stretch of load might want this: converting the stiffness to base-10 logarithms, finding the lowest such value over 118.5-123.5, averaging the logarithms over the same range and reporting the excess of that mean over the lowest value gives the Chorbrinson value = 0.023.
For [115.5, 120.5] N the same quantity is 0.022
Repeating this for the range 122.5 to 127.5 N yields 0.011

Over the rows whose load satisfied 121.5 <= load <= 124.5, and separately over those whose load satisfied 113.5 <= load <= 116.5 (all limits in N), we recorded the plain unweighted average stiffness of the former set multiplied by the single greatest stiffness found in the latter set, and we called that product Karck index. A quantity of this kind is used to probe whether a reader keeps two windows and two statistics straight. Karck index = 1.28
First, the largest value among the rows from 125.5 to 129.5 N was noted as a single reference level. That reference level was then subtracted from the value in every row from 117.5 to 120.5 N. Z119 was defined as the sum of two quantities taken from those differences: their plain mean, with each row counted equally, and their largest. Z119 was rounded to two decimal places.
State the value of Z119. 0.14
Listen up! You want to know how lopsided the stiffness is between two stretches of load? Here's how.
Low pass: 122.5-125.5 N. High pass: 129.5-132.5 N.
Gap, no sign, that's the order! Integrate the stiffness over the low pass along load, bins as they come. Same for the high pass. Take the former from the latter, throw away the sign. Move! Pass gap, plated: 0.17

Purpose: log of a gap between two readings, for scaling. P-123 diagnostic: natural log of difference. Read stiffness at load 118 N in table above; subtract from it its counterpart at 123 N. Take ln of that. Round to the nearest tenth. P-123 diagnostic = -3.5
